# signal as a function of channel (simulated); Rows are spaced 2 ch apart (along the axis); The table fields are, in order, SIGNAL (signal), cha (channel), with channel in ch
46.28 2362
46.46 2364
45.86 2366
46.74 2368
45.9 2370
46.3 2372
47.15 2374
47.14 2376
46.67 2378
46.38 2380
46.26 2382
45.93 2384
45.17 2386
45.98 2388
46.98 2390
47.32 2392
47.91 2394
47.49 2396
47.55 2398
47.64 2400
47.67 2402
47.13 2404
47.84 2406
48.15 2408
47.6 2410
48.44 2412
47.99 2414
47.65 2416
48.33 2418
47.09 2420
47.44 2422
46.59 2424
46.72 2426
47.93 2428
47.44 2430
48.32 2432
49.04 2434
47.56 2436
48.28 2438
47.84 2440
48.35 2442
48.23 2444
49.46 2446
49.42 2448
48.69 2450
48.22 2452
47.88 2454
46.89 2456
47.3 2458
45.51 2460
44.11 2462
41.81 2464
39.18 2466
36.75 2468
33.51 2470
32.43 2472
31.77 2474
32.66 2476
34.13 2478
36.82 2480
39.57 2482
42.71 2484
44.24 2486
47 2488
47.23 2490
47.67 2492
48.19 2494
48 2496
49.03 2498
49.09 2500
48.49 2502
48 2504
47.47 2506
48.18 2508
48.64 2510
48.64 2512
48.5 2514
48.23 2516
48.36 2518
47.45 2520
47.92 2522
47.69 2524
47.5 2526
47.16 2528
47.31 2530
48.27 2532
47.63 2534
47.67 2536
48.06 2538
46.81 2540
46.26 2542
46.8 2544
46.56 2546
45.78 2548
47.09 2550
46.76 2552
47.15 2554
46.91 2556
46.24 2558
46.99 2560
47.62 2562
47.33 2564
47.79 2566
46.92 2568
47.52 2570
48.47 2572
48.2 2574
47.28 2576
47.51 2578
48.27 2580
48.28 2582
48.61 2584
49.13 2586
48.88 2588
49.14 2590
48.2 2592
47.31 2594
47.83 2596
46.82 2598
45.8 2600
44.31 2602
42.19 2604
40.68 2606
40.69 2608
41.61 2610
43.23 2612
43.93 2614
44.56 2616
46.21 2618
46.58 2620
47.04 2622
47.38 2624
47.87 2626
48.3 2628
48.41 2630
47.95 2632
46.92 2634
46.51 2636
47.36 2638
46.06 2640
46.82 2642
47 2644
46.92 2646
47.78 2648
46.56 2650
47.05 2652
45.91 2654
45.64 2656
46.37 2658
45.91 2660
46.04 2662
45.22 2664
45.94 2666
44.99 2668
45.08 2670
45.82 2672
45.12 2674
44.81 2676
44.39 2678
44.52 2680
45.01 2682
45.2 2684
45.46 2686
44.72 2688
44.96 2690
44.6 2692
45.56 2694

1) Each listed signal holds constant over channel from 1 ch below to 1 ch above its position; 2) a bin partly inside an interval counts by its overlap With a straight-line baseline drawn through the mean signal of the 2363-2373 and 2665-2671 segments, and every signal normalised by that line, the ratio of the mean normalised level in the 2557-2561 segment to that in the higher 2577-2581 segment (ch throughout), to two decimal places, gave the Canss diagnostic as 0.97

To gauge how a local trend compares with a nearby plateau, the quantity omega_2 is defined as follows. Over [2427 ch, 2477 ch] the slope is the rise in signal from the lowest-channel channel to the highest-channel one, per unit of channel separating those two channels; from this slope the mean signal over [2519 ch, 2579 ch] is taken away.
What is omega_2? -47.61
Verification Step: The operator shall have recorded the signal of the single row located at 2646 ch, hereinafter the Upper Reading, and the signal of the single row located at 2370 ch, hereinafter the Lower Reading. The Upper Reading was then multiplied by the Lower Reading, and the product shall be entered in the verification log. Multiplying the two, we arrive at 2154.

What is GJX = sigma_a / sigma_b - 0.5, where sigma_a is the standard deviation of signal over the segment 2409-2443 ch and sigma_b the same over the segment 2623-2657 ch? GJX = 0.29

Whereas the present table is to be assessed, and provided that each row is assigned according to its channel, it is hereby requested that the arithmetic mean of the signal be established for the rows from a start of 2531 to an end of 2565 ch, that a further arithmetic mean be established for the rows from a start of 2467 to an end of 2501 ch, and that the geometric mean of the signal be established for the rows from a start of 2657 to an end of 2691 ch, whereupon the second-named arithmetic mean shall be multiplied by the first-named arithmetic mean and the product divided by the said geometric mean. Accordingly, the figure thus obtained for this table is 42.9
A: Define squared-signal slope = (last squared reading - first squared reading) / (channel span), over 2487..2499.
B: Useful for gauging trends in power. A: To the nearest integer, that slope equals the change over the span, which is 19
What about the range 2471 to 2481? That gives 38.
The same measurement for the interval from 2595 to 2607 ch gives -63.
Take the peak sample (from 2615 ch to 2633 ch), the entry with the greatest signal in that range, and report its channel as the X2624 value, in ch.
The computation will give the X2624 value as 2630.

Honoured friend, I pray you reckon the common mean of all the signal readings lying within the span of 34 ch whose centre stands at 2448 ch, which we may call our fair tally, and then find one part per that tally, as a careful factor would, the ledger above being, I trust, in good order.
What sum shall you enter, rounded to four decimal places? 0.0211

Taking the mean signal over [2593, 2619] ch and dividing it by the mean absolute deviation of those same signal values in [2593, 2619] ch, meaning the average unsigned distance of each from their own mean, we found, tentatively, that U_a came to 22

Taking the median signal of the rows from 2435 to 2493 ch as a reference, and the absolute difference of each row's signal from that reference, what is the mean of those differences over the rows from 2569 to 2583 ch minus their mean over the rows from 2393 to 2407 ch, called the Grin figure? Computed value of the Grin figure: 0.33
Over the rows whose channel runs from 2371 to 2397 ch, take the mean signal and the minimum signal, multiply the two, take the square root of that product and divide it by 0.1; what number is 459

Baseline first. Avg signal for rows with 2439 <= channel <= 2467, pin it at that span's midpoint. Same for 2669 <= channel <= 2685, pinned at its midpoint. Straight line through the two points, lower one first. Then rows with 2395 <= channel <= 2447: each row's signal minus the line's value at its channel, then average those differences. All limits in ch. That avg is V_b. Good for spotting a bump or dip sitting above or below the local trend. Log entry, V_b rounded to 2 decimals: 0.97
